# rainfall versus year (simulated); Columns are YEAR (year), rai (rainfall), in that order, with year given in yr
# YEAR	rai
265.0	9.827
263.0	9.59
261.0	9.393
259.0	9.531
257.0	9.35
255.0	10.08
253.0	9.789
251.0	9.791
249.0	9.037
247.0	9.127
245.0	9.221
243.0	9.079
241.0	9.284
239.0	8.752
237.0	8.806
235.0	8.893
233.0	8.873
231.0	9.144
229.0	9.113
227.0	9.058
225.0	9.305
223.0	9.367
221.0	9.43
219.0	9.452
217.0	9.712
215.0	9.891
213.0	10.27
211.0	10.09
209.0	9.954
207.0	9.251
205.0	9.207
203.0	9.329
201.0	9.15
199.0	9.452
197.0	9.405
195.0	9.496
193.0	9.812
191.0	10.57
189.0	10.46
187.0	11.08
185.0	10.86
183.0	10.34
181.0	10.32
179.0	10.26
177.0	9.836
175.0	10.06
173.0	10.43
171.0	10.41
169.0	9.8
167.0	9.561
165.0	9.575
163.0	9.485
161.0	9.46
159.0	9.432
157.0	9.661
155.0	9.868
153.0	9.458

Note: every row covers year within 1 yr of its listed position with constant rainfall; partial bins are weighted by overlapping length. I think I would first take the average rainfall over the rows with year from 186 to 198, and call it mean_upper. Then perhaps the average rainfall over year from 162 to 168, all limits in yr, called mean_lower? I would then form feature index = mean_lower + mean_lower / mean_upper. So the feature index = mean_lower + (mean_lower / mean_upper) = 10.5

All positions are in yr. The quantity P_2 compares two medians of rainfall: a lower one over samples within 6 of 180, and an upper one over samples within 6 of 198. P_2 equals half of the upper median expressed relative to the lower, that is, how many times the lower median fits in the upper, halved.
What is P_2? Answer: 0.458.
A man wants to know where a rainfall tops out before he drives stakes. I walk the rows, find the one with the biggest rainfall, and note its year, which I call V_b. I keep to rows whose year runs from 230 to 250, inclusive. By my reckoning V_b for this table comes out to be 241.0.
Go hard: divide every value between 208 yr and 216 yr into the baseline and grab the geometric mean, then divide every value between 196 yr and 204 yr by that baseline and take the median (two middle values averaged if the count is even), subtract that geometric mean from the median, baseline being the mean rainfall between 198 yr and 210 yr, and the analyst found 0.06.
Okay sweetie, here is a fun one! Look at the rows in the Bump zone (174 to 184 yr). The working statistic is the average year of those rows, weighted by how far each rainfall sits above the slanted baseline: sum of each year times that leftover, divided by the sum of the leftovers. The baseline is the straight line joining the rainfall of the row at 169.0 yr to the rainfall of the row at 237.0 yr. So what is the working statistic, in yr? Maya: 180.0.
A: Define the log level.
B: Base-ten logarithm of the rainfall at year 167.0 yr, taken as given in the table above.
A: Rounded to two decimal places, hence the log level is 0.98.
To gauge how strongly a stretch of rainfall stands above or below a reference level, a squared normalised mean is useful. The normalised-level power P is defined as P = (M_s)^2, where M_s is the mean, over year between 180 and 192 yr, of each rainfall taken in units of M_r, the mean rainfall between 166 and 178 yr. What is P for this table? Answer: 1.121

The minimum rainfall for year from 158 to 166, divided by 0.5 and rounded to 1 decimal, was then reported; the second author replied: 18.9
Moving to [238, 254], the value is 17.5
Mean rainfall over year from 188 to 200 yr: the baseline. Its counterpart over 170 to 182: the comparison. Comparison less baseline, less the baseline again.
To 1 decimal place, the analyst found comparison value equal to -9.5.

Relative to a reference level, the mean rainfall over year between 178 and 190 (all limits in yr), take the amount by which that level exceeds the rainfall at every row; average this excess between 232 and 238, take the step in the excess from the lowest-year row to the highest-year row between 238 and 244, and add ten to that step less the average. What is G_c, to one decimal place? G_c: 8.0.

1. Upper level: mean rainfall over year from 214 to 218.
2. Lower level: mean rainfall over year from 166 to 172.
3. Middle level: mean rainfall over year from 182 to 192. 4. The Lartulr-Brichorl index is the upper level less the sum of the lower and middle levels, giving -10.8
